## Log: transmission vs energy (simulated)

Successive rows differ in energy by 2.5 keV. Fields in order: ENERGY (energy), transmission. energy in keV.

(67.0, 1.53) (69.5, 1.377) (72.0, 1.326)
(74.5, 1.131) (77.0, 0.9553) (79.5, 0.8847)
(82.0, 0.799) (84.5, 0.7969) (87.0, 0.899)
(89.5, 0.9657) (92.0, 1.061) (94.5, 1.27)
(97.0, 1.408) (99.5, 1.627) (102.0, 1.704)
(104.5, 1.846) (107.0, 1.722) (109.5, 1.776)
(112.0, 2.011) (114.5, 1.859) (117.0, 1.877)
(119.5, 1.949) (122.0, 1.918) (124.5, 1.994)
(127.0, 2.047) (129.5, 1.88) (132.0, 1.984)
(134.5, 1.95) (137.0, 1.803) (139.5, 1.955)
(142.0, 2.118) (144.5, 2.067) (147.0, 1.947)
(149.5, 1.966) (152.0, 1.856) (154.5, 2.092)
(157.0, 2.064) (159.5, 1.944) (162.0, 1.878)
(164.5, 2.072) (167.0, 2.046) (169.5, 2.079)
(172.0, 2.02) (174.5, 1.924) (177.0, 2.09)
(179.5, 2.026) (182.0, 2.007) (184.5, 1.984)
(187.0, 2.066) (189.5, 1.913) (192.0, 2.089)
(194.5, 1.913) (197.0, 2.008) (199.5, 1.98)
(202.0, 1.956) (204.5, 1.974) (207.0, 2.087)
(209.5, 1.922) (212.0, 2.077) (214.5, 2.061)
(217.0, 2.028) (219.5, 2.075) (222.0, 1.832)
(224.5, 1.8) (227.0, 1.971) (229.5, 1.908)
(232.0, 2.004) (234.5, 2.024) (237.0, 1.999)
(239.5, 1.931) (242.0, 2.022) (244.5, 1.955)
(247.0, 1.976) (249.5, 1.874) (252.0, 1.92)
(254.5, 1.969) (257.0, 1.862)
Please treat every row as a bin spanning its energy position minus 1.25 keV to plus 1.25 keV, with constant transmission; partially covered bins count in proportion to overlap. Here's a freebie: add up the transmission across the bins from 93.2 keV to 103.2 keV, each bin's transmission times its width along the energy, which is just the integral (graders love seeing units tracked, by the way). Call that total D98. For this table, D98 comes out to 15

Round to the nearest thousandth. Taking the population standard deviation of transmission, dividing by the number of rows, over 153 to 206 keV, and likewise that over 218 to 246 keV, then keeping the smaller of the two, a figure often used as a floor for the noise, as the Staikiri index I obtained 0.065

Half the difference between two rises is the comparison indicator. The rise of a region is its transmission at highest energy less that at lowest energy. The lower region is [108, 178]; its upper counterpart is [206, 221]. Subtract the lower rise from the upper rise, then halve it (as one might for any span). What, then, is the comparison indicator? -0.16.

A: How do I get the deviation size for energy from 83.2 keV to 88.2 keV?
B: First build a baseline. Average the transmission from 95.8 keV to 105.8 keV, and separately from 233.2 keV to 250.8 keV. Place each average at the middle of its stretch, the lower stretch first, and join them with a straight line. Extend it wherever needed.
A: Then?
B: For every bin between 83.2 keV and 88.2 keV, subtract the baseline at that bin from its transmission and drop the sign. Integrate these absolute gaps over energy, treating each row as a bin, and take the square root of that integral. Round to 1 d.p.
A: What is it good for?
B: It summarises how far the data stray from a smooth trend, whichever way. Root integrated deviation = 2.0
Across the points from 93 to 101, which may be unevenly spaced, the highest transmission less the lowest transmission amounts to 0.36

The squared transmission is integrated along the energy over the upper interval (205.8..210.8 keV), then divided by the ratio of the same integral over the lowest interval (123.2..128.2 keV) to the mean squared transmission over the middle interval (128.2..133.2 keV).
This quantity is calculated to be 3.7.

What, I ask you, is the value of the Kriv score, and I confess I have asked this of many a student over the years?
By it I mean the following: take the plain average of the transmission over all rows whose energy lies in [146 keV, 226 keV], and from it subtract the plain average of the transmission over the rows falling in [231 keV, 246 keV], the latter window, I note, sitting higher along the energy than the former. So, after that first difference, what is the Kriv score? 0.00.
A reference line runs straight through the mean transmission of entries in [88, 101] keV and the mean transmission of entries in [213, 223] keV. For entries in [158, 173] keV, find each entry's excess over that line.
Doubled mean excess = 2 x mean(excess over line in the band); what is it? 0.6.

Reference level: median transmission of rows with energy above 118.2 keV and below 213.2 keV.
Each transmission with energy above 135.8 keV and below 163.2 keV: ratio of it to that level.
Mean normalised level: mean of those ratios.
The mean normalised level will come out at 0.99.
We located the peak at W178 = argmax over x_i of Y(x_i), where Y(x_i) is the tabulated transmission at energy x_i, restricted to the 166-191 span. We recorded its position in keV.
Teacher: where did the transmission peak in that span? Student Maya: 177.0 keV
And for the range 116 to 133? 127.0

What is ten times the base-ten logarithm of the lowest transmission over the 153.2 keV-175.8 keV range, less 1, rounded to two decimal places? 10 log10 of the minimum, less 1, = 1.74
